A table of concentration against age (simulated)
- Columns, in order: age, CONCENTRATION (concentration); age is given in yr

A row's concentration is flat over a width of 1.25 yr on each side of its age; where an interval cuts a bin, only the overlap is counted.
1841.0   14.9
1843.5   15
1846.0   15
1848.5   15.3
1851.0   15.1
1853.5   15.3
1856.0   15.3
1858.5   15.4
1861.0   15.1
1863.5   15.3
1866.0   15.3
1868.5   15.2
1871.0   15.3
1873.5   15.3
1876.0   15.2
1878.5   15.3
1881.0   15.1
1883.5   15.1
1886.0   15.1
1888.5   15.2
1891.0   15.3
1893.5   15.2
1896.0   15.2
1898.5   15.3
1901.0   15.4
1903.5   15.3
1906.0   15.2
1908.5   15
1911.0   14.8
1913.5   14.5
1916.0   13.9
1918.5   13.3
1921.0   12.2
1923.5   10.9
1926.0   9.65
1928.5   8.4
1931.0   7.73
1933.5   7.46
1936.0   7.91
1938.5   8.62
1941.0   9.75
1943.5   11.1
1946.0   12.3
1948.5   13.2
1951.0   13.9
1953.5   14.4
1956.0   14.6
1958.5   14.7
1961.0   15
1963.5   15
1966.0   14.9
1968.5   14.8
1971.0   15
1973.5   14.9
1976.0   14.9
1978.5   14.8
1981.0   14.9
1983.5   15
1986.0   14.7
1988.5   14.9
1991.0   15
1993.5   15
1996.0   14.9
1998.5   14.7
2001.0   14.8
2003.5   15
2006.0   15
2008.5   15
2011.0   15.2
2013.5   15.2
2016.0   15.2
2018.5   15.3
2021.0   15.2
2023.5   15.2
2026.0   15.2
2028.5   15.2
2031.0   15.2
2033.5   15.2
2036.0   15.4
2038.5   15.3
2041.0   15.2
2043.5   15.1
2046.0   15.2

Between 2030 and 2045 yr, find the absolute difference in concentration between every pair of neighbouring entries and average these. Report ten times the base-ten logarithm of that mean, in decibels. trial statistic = -10.0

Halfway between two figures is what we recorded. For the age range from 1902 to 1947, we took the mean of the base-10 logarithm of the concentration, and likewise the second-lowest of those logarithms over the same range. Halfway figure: 0.97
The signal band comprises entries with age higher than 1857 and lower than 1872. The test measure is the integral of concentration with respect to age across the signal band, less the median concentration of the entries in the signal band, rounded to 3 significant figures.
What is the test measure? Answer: 214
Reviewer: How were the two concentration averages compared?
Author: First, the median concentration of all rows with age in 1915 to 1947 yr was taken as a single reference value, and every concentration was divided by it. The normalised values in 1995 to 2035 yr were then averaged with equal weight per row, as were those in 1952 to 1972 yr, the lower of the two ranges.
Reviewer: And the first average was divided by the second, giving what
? 1.02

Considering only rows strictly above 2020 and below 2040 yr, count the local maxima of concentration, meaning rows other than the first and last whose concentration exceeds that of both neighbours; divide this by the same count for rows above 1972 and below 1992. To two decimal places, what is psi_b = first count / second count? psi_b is 1.00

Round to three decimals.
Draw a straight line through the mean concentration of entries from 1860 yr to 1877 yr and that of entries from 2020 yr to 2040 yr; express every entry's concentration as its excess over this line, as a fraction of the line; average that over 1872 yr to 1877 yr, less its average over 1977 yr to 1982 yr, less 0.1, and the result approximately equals -0.074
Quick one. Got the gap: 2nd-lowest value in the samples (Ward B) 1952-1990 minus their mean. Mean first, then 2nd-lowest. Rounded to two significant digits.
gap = -0.23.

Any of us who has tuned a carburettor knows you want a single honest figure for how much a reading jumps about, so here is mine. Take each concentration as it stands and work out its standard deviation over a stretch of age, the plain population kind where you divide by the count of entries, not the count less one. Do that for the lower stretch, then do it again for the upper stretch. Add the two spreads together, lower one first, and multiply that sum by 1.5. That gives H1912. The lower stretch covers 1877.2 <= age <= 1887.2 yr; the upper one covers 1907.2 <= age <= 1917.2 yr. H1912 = 0.75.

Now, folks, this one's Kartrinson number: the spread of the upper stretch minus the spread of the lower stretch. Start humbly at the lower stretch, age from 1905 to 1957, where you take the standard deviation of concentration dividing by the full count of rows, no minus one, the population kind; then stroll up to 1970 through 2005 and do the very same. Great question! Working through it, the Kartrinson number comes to -2.6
